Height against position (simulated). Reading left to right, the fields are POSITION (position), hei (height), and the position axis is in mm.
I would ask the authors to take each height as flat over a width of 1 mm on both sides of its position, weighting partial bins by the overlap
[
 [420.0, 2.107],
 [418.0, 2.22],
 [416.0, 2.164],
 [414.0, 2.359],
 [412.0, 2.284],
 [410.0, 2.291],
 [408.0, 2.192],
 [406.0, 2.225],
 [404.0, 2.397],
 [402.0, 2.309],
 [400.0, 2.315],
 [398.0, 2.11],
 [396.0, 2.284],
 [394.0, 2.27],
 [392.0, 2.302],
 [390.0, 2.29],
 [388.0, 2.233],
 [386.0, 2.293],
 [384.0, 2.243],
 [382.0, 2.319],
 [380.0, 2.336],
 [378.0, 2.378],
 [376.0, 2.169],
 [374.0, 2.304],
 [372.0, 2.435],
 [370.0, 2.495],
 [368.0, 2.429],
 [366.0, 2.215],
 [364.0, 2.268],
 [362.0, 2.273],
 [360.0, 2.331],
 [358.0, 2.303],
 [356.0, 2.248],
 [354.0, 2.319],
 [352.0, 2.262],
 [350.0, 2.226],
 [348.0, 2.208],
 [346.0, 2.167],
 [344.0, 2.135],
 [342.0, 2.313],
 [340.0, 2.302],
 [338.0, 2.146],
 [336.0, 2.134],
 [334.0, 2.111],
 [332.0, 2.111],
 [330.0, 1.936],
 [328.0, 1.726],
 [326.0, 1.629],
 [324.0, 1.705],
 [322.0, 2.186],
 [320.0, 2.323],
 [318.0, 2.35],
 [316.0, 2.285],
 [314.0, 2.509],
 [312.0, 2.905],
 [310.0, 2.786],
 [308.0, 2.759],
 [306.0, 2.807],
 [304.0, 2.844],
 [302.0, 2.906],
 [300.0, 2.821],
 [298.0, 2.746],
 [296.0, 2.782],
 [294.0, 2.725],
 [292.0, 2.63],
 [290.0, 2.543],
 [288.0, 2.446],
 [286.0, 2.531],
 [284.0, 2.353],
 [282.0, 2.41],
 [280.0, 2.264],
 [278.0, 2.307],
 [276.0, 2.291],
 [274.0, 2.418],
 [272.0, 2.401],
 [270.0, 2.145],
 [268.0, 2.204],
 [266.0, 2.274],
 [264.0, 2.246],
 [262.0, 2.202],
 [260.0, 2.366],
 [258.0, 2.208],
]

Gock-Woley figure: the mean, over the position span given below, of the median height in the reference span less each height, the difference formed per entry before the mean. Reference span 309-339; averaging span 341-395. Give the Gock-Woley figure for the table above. -0.14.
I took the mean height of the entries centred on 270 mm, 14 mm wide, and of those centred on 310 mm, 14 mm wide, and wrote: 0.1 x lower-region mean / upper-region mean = 0.085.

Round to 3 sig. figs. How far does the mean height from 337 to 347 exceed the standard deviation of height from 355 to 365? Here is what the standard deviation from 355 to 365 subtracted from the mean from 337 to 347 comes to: 2.18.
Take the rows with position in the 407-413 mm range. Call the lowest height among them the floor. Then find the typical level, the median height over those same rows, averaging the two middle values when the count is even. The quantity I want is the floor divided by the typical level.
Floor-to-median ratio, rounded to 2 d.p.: 0.96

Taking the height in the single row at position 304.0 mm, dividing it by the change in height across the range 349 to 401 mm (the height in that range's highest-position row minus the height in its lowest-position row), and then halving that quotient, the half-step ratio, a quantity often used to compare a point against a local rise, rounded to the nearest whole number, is 16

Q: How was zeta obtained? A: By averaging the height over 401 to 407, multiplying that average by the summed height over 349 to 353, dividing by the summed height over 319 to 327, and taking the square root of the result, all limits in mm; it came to 1.15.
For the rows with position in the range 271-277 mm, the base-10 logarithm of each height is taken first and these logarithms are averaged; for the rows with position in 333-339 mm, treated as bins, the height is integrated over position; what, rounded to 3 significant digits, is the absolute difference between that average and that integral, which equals 12.4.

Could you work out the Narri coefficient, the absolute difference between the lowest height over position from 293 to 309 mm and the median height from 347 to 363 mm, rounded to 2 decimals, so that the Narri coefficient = 0.46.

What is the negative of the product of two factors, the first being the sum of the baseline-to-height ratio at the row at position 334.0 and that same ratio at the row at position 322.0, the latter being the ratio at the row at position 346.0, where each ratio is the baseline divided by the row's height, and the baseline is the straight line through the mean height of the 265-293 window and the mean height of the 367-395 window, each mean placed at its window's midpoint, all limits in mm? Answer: -2.36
